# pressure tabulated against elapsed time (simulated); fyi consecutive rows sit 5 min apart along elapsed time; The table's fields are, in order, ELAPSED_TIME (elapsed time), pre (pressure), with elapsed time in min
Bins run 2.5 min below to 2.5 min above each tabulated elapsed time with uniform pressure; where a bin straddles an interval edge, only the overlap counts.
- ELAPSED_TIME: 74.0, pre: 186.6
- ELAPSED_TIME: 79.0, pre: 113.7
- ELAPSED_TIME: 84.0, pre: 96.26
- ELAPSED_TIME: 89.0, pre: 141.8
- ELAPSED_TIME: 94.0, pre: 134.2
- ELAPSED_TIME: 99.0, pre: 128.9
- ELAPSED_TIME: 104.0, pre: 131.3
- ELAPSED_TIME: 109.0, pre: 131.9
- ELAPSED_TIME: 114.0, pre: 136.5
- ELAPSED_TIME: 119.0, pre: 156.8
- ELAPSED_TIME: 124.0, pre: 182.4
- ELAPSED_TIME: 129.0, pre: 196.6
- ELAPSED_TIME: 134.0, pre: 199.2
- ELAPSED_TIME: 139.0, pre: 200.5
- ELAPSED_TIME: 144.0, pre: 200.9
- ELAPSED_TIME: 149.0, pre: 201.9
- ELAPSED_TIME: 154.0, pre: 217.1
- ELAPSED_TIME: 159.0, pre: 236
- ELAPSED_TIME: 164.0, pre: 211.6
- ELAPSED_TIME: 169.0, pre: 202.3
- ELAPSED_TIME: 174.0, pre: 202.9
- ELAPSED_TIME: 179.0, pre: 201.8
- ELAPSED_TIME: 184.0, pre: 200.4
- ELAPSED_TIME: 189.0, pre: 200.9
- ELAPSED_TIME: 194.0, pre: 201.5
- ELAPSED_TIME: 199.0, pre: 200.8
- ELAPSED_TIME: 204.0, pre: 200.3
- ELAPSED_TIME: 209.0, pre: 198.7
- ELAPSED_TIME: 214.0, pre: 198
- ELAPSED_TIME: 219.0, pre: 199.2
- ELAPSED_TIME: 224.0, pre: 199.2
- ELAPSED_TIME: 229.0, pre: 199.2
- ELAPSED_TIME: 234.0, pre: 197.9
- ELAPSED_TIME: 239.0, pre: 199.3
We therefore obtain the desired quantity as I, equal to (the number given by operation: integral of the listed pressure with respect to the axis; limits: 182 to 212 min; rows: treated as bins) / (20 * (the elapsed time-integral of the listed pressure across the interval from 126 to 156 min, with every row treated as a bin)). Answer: 0.050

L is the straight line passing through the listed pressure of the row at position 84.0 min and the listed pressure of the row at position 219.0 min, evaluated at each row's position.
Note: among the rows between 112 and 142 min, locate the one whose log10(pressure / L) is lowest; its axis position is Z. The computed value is 114.0 min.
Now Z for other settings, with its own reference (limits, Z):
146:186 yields 184.0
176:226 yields 224.0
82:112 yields 84.0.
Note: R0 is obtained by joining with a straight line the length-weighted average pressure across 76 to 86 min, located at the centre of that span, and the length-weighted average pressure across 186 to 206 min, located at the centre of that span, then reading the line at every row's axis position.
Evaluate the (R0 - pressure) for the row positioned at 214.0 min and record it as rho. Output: 17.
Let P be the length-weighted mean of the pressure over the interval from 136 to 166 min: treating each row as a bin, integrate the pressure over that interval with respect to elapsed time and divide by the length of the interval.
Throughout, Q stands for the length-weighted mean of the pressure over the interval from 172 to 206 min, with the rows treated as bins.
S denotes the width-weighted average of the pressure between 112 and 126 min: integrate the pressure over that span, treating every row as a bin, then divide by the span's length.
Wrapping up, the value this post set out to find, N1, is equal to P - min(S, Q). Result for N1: 53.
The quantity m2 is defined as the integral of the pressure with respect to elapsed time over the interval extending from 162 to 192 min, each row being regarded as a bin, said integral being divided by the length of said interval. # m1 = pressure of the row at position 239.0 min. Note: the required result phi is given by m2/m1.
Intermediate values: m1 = 199.3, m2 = 203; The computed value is 1.02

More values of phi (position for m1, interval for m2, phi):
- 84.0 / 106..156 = 1.89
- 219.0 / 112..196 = 0.99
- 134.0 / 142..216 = 1.03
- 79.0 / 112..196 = 1.74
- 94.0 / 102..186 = 1.41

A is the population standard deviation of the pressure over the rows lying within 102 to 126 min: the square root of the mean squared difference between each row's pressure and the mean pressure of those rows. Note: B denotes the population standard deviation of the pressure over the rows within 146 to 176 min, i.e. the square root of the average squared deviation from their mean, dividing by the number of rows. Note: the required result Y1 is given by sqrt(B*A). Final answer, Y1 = 15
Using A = 20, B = 12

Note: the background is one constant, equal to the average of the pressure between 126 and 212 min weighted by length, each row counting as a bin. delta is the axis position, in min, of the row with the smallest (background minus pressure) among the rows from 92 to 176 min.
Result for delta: 159.0 min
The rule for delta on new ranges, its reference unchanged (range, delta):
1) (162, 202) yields 164.0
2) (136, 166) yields 159.0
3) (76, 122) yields 119.0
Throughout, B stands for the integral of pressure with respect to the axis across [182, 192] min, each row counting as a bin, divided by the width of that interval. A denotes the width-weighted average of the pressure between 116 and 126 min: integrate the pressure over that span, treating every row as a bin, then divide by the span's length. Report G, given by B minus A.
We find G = 33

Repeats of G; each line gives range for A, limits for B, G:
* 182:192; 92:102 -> -69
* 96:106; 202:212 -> 69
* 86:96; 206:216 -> 62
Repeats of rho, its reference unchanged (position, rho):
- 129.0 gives -49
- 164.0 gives -36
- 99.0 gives -5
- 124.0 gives -39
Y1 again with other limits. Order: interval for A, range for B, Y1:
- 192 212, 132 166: 4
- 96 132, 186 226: 5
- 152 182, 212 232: 3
